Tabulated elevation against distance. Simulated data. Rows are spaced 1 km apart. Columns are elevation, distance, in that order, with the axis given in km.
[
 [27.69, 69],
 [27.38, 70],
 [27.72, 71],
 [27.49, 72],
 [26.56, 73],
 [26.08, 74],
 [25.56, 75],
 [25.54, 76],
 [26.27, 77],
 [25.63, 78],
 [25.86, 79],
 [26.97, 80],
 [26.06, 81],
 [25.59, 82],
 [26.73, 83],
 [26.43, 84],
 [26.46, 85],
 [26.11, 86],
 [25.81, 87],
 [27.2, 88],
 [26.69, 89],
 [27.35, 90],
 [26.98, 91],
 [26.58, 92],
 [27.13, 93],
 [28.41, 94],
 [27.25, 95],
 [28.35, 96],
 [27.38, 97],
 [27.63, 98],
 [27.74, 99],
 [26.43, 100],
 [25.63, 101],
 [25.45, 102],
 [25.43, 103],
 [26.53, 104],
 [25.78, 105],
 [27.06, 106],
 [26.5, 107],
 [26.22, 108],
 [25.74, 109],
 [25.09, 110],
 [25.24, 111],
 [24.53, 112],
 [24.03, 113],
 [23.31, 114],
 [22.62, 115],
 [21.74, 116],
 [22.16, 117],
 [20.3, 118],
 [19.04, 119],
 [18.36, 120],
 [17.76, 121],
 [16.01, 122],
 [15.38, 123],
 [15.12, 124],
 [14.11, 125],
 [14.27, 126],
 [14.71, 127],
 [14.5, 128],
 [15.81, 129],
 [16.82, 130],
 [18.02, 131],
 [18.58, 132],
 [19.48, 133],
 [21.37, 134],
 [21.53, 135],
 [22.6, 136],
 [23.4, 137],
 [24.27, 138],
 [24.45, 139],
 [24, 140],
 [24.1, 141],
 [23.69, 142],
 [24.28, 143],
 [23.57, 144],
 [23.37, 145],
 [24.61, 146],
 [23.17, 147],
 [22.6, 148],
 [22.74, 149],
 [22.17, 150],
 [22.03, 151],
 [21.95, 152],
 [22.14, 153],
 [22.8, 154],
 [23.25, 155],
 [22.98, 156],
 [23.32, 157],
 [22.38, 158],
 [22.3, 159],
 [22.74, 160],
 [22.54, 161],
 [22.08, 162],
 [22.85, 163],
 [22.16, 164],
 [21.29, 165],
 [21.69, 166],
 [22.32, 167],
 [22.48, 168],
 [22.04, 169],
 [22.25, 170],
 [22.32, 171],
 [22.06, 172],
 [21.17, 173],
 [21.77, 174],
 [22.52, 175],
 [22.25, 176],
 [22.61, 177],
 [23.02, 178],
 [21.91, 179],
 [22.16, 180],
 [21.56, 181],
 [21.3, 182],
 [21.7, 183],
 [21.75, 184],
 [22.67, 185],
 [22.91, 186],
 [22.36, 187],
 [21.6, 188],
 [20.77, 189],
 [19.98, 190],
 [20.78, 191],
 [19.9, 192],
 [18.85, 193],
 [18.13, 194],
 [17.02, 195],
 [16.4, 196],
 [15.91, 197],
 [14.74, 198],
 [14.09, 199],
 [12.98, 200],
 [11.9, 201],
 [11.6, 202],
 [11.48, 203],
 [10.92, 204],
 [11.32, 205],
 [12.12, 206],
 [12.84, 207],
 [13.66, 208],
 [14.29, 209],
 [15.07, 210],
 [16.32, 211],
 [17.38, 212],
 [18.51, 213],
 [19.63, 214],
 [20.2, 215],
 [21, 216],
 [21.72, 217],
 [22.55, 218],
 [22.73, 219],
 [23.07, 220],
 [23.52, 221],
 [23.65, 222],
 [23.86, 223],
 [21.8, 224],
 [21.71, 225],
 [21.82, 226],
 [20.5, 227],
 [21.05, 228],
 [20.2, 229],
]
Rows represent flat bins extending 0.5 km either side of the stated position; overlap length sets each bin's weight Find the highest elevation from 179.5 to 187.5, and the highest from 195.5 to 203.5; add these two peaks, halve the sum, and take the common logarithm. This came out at 1.29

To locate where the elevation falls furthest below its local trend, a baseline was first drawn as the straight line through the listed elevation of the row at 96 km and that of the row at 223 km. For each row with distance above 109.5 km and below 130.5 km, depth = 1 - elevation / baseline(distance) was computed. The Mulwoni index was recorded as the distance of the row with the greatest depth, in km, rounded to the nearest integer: 125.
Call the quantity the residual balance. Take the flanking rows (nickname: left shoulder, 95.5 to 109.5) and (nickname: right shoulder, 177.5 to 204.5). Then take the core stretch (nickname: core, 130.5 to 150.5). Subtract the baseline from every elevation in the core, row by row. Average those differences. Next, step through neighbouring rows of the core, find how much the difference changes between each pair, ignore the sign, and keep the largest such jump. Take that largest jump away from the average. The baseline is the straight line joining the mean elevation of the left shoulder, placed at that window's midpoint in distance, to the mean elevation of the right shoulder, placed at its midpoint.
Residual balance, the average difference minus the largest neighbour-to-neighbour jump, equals -2.5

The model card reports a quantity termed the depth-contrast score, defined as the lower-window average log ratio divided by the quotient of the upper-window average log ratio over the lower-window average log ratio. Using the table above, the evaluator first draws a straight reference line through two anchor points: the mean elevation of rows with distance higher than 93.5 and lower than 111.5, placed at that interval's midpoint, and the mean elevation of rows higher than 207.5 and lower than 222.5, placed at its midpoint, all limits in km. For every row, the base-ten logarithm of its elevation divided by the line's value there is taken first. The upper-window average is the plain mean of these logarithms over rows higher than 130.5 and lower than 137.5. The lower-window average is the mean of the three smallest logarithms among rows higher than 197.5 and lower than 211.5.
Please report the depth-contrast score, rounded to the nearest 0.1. -0.9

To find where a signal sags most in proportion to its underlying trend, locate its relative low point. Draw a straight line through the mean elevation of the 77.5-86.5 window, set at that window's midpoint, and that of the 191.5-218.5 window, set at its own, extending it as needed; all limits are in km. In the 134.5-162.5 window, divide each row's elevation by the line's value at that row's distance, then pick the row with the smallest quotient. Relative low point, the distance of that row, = 135 km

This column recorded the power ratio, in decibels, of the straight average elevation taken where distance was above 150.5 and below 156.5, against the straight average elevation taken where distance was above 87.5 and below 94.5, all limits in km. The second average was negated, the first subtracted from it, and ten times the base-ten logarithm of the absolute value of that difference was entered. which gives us 17.0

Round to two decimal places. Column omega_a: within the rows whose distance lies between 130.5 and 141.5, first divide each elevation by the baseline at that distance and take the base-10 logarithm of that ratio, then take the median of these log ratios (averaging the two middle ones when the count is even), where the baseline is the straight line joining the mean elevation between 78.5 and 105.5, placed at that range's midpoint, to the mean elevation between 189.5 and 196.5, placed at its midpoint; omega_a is -0.01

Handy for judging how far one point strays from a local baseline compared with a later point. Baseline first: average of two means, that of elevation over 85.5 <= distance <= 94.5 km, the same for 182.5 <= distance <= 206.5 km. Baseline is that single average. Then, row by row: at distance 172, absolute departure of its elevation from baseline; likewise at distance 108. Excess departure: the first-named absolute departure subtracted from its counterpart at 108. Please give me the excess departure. 4.2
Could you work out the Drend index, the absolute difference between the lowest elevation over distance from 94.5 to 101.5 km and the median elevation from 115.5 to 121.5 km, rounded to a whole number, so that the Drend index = 6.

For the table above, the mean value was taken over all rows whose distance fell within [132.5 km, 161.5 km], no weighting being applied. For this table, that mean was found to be 22.9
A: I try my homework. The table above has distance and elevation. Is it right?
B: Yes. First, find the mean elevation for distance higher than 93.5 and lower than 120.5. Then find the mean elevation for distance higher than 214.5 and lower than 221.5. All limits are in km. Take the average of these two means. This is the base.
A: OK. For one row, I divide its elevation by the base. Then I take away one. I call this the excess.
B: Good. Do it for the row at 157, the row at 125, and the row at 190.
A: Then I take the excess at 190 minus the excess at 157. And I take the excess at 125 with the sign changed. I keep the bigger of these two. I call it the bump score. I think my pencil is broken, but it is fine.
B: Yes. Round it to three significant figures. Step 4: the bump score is 0.401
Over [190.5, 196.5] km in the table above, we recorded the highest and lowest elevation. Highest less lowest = 4.4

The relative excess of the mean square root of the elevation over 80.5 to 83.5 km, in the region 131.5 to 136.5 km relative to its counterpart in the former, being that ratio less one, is -0.11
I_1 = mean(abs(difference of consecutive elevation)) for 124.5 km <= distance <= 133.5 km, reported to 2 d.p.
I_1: 0.72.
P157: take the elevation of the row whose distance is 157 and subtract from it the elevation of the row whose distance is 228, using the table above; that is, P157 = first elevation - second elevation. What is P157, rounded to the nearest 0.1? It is 2.3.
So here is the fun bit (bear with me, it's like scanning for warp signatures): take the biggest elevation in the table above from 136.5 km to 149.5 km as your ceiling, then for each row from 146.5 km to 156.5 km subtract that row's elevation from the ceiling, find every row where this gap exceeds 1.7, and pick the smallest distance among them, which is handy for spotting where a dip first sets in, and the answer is 148 km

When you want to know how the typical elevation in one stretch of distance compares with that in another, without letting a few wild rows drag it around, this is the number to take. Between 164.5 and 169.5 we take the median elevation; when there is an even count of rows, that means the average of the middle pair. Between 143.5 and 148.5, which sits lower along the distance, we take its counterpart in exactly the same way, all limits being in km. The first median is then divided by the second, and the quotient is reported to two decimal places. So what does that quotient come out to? 0.94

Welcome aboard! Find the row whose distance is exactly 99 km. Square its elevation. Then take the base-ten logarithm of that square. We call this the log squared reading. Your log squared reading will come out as 2.9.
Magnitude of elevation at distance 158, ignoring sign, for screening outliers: 22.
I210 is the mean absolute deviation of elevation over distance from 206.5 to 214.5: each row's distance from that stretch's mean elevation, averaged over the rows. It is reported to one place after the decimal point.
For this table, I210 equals 2.0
